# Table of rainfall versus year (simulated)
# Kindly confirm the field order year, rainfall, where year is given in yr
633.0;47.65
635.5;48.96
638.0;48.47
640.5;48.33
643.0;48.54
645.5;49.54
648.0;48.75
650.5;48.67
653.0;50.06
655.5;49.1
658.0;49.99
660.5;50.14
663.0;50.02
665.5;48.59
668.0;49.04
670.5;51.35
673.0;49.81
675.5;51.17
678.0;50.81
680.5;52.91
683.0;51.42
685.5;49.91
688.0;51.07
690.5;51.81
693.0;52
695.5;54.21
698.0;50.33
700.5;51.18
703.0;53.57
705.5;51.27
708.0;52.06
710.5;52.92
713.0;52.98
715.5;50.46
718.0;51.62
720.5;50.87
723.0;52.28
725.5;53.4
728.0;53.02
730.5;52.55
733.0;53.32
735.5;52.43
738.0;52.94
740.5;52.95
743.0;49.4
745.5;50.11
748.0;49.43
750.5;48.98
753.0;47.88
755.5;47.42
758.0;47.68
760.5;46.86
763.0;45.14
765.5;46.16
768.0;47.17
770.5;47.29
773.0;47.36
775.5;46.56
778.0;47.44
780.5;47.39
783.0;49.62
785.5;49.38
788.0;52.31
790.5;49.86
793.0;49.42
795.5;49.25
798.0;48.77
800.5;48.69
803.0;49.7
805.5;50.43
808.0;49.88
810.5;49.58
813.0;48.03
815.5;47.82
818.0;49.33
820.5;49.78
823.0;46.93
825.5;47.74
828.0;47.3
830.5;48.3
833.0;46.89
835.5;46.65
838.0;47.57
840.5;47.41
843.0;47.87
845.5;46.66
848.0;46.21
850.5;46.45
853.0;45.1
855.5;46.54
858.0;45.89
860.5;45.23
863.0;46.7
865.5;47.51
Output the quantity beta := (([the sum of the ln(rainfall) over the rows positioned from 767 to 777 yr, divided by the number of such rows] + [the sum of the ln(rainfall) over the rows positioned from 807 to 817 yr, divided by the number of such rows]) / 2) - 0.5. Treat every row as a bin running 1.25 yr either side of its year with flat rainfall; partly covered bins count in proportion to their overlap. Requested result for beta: 3.37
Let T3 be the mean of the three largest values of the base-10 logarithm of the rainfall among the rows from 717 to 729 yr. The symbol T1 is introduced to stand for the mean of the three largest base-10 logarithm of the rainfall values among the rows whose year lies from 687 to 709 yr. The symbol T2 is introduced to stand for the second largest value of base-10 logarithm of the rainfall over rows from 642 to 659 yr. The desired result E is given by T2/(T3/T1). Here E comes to 1.70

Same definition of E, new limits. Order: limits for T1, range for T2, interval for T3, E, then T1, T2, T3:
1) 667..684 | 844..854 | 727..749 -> 1.66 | 1.715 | 1.67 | 1.725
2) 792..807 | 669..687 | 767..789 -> 1.71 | 1.698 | 1.71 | 1.703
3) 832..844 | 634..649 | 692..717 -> 1.64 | 1.678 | 1.69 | 1.729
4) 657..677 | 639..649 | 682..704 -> 1.67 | 1.707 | 1.69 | 1.726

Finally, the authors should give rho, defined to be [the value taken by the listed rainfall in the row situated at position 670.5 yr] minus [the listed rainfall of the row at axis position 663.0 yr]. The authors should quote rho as 1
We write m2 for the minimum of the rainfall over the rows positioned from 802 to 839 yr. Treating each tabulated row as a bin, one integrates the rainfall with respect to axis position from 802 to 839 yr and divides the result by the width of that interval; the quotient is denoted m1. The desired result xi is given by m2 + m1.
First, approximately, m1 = 48.4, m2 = 46.65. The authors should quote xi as 95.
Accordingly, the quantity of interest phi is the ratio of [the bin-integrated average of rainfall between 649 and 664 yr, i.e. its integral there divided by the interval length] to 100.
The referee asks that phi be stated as 0.496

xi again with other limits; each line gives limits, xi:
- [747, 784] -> 93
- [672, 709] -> 101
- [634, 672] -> 98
